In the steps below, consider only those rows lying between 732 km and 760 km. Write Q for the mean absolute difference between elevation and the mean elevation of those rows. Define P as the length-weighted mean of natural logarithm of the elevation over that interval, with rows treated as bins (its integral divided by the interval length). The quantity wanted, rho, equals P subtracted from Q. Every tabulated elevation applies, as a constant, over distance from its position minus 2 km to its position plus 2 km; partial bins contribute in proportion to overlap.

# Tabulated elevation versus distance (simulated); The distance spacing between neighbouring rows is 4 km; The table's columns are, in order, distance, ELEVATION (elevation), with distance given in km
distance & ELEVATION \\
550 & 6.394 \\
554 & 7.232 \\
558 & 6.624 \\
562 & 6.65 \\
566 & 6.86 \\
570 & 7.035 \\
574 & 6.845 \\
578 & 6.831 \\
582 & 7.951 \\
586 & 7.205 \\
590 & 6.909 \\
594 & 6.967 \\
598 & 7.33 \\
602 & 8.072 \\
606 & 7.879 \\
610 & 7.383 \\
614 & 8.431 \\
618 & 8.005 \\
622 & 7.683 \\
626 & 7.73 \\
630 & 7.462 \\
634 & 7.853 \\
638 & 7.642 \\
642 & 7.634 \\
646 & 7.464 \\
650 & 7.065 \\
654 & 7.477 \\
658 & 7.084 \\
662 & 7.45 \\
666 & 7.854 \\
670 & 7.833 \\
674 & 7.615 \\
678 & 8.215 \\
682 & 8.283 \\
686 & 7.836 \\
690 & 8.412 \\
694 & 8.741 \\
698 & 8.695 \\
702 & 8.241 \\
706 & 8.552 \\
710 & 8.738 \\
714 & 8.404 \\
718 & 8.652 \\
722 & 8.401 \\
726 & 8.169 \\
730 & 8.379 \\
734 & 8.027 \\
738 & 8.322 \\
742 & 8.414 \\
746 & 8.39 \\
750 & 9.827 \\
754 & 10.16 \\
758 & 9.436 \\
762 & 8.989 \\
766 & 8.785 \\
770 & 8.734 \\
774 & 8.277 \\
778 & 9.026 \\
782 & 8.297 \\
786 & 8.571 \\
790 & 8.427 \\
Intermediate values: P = 2.19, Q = 0.74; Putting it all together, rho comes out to -1.44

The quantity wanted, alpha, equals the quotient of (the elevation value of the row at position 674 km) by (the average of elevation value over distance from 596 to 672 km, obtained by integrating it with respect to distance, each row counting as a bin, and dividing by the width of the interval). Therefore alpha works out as 1.00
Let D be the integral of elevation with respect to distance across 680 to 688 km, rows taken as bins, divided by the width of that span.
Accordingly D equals 8.1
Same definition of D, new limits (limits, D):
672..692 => 8.1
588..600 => 7.1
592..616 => 7.7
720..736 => 8.2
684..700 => 8.4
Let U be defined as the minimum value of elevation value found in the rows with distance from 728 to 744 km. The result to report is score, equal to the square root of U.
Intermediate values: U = 8.027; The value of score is 2.83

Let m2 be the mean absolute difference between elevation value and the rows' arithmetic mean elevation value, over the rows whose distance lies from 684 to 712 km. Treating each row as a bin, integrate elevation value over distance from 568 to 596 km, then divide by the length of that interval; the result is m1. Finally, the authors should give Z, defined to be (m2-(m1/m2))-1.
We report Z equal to -29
